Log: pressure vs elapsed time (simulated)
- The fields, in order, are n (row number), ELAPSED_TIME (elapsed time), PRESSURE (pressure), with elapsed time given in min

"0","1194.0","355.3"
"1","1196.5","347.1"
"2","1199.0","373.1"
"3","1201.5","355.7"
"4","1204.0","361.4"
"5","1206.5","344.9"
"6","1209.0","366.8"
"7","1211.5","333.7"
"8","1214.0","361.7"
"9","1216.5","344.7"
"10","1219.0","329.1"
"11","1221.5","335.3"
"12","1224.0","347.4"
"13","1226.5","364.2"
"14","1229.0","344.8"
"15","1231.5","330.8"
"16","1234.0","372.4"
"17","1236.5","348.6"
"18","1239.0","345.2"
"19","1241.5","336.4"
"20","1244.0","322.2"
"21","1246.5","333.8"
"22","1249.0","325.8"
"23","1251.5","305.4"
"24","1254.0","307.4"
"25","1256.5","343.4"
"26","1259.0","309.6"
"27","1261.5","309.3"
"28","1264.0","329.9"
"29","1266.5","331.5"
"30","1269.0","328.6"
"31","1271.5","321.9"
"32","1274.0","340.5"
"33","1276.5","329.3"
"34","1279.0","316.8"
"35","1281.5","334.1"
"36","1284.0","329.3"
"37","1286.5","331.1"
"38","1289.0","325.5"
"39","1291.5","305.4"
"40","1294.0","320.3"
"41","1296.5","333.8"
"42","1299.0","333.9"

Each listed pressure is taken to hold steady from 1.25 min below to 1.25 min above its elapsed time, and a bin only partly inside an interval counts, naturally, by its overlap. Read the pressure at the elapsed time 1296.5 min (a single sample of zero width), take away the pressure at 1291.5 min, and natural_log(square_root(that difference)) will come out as 1.67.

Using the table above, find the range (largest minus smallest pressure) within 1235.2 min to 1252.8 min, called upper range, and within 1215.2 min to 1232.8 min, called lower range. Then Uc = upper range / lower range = 1.23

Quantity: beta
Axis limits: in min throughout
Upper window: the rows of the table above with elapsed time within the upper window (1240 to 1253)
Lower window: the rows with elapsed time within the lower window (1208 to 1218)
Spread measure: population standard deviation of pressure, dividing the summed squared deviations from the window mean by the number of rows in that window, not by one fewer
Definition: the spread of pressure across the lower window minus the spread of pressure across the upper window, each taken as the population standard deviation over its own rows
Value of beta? 2.3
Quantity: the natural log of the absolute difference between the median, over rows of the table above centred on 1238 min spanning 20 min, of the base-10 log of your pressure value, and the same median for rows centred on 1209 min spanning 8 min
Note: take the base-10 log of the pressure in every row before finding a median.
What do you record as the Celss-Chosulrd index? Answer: -5.2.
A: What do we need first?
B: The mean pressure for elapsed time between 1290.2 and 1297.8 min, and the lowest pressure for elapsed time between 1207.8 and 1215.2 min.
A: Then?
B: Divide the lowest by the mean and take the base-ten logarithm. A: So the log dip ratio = 0.018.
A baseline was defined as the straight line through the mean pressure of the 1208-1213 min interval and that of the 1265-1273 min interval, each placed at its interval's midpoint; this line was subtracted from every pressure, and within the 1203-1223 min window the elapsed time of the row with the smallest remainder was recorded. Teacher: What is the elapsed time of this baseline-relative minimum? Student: 1219.0 min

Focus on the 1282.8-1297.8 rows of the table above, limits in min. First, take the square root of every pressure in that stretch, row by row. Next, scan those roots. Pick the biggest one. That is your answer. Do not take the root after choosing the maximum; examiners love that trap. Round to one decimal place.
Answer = 18.3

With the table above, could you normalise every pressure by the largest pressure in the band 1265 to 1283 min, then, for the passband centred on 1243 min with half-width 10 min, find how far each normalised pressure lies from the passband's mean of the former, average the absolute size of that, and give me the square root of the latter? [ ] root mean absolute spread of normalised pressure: 0.21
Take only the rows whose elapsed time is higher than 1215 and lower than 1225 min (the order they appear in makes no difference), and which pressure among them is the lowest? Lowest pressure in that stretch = 329.1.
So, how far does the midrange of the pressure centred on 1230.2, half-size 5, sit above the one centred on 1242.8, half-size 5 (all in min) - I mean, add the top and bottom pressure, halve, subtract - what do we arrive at 18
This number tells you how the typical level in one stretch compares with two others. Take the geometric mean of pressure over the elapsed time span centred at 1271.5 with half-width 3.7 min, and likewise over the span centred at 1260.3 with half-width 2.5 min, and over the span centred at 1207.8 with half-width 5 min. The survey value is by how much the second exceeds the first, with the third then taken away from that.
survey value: -372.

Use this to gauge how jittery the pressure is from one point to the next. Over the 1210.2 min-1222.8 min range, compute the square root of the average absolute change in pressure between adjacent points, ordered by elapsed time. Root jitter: 4.1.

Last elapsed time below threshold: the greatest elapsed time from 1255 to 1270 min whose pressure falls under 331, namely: 1269.0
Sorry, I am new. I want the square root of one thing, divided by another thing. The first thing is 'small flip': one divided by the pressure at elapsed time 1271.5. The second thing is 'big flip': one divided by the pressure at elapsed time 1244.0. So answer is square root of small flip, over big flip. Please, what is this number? 18.0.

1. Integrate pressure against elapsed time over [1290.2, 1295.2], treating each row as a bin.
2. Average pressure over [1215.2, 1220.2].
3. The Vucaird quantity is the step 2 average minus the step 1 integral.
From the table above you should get -1227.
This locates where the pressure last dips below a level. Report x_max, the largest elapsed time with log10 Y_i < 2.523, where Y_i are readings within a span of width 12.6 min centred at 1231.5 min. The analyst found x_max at 1231.5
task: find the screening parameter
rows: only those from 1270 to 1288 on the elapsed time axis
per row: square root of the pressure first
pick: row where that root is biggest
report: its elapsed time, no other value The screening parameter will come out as 1274.0 min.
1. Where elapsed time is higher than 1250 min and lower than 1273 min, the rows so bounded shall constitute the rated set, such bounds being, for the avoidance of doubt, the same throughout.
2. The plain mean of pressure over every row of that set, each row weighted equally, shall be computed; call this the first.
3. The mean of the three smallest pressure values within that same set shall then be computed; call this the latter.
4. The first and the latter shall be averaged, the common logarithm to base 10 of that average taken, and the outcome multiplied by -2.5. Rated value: -6.24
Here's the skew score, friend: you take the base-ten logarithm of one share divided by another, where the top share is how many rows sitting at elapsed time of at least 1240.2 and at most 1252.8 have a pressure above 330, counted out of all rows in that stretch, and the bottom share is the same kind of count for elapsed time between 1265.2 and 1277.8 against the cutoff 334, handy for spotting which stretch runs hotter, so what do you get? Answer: 0.30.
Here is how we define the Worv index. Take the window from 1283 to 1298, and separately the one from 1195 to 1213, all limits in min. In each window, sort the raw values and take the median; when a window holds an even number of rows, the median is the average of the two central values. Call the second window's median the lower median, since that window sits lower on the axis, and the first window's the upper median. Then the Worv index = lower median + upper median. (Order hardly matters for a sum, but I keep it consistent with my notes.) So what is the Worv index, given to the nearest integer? 683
